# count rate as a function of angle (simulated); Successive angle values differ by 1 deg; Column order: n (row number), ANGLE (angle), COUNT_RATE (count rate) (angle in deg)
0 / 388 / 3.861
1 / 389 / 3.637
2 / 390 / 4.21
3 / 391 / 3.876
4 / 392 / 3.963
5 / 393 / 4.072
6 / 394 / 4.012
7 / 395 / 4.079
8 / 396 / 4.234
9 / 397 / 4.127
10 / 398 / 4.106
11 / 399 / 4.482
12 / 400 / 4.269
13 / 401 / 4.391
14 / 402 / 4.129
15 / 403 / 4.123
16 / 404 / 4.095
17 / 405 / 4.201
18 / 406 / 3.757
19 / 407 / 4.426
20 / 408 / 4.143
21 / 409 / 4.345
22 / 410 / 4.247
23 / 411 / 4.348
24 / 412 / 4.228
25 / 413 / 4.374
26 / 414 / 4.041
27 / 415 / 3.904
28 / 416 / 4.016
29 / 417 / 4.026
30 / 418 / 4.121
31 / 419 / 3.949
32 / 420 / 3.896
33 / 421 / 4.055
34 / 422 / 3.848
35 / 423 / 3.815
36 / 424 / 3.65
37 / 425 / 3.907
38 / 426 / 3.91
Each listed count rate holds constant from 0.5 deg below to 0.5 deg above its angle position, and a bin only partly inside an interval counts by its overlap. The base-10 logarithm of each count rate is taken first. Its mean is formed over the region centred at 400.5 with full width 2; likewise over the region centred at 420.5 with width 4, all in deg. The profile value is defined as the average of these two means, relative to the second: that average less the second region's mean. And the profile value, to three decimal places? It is 0.021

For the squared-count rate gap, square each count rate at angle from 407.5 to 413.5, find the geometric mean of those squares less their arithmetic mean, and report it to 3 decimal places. -0.013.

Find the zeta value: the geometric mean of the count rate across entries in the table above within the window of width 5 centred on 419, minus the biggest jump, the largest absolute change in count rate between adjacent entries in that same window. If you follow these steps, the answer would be 3.84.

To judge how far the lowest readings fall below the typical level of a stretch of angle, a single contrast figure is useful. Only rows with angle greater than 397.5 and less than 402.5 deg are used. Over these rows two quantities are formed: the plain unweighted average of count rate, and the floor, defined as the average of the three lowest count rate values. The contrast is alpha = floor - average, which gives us -0.11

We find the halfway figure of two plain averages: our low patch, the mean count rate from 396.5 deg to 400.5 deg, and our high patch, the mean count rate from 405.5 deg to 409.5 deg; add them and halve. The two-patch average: 4.21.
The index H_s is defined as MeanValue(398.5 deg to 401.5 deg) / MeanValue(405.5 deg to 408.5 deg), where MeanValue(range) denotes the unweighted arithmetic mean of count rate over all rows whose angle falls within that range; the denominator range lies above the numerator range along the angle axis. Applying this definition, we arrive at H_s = 1.07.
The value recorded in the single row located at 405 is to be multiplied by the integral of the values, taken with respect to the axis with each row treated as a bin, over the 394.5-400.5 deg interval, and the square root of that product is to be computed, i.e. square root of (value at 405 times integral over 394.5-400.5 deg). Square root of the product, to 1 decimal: 10.3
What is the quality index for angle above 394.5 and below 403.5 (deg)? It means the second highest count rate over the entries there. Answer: 4.391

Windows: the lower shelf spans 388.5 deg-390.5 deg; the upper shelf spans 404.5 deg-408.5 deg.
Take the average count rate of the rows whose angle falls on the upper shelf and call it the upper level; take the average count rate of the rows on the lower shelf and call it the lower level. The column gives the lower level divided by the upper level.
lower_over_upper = 0.95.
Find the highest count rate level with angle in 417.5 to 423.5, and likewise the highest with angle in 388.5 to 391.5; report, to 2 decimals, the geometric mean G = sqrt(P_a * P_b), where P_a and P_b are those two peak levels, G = 4.17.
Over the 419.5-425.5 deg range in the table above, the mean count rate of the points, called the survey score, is 3.86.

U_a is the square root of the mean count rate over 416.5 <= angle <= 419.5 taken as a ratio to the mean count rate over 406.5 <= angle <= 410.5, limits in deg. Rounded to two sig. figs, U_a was 0.97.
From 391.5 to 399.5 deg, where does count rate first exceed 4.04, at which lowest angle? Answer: 393 deg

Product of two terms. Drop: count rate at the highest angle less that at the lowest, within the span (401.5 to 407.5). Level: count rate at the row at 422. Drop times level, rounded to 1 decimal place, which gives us 1.1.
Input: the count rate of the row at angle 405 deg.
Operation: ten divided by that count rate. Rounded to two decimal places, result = 2.38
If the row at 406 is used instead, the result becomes 2.66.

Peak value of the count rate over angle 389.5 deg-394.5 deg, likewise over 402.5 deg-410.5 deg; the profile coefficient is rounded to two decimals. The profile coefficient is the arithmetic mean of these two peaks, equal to 4.32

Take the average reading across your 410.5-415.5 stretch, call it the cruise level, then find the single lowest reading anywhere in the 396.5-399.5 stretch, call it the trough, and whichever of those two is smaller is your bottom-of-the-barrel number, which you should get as 4.11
